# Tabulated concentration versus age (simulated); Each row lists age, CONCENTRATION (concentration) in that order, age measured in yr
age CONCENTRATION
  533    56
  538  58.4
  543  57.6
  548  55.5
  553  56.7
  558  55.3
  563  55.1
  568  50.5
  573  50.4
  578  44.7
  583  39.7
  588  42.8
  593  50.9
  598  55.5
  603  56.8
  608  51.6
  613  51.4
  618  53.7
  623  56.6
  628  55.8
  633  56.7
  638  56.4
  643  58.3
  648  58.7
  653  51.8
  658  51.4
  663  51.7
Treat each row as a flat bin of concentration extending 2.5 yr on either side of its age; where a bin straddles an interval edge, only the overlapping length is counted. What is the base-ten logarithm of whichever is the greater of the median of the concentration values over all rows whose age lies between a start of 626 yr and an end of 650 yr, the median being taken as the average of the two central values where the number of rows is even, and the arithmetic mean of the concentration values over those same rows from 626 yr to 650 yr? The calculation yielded 1.76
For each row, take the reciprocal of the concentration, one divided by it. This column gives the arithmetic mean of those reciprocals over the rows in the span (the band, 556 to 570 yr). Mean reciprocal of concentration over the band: 0.0187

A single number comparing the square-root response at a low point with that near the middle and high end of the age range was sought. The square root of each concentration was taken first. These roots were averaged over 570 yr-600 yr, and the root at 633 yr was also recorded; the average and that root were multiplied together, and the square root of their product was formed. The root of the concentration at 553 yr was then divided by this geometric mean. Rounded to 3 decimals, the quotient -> 1.047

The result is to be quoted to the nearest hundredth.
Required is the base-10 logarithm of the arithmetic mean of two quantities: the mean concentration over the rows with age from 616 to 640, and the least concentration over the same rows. 1.74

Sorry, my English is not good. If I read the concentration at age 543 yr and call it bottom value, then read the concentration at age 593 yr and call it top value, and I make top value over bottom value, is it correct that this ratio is 0.88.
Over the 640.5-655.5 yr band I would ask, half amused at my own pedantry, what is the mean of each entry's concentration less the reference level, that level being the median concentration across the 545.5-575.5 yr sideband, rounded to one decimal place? 1.1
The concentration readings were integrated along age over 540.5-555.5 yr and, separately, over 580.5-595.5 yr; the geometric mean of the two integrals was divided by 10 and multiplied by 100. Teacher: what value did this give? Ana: 7525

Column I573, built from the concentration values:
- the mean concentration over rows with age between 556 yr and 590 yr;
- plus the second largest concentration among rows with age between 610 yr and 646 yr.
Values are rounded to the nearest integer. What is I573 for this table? 105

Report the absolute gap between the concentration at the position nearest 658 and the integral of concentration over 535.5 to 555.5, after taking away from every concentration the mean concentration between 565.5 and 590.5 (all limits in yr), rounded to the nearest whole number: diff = 223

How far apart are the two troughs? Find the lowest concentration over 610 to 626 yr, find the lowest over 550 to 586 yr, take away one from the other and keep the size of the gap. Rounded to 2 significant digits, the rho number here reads 12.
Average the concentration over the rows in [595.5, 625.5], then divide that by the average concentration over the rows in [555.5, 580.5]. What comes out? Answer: 1.06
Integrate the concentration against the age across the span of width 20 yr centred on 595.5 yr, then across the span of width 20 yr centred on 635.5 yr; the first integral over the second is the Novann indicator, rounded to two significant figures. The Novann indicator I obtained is 0.91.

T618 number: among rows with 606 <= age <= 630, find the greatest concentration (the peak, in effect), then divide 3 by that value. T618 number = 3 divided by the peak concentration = 0.053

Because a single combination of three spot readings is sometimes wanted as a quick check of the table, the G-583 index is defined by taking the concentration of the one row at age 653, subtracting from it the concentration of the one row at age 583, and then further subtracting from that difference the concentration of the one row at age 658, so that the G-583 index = -39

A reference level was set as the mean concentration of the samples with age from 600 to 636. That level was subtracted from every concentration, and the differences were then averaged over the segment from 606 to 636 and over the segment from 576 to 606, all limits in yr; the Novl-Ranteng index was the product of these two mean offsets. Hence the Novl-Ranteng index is 2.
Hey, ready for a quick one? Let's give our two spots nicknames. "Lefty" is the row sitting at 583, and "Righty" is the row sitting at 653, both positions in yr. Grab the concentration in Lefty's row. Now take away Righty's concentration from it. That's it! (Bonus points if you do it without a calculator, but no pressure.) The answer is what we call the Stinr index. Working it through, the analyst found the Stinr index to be -12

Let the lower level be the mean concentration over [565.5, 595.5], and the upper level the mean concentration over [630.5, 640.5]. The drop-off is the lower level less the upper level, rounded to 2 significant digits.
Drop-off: -10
